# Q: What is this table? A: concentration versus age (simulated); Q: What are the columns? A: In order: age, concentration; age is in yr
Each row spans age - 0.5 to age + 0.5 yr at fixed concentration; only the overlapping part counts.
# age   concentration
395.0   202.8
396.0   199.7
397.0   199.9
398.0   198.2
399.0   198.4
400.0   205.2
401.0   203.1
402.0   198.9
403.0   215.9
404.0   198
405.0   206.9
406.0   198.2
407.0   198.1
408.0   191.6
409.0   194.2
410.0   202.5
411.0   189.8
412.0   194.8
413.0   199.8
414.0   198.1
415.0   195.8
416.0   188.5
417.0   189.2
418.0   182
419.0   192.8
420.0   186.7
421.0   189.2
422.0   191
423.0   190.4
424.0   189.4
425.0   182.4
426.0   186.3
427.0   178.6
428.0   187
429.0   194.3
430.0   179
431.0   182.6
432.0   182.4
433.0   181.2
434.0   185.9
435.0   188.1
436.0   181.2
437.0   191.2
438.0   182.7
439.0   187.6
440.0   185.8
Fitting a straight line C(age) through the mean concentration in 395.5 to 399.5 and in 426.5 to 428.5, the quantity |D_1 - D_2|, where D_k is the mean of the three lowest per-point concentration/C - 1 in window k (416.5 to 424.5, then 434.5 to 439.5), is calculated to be 0.0432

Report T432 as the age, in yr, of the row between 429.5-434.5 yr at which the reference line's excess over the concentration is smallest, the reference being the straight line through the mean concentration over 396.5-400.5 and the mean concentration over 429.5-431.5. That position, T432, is 434.0 yr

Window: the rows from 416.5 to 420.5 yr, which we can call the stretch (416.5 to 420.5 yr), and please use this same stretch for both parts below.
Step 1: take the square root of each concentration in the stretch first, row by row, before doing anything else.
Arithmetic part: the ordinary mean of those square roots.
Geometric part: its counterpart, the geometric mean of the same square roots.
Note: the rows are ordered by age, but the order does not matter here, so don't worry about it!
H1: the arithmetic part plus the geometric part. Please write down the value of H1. 27.4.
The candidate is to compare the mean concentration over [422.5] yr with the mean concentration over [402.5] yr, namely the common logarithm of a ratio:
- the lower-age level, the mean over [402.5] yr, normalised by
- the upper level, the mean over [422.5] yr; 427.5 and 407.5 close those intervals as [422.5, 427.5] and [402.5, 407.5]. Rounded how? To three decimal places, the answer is 0.040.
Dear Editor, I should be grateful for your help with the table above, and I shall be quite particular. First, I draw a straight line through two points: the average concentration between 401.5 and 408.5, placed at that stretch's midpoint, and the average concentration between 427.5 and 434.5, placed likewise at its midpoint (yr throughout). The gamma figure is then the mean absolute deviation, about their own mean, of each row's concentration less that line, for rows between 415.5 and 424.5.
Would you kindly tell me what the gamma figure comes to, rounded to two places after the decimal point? 3.22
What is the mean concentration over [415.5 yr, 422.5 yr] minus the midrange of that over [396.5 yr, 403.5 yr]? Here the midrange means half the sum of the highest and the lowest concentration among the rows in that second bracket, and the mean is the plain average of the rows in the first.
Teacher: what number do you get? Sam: -19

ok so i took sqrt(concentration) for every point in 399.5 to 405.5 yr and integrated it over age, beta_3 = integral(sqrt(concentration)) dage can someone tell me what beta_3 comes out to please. 86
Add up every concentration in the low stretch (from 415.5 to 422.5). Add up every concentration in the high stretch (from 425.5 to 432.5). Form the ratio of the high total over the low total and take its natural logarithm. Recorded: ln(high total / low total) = -0.022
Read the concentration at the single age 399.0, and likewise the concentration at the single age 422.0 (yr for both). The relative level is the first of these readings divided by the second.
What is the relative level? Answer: 1.04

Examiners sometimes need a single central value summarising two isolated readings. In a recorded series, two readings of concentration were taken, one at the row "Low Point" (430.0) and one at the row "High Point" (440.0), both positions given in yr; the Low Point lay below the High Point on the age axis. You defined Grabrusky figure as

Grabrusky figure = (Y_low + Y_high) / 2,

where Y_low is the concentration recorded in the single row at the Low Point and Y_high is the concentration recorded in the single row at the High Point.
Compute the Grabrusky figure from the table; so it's 182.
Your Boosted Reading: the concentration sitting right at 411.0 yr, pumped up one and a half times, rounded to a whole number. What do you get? 285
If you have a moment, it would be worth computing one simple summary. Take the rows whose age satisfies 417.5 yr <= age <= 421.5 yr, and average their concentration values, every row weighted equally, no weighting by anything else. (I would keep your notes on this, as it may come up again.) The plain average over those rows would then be 188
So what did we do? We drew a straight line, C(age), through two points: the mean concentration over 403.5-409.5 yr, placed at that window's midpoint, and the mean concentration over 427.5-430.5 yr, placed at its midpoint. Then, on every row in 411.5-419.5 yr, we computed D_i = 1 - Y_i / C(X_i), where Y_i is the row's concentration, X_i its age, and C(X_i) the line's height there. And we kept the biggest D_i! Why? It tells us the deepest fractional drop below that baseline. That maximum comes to 0.053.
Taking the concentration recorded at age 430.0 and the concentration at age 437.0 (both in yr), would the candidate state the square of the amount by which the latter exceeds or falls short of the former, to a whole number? 149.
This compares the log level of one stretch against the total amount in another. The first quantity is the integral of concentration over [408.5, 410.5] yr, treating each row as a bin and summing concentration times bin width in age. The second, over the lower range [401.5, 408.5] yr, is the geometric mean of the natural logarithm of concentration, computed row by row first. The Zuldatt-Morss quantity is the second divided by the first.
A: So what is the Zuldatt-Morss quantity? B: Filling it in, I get 0.013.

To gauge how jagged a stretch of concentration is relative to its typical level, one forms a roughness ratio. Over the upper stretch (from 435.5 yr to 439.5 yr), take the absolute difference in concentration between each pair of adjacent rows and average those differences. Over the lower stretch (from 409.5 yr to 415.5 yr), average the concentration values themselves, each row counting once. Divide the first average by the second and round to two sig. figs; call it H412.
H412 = 0.040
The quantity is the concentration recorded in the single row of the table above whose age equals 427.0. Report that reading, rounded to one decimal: 178.6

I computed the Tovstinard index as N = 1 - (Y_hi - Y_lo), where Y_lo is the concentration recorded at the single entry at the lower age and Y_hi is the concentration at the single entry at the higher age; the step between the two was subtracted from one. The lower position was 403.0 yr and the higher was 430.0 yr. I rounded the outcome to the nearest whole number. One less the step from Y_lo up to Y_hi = 38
